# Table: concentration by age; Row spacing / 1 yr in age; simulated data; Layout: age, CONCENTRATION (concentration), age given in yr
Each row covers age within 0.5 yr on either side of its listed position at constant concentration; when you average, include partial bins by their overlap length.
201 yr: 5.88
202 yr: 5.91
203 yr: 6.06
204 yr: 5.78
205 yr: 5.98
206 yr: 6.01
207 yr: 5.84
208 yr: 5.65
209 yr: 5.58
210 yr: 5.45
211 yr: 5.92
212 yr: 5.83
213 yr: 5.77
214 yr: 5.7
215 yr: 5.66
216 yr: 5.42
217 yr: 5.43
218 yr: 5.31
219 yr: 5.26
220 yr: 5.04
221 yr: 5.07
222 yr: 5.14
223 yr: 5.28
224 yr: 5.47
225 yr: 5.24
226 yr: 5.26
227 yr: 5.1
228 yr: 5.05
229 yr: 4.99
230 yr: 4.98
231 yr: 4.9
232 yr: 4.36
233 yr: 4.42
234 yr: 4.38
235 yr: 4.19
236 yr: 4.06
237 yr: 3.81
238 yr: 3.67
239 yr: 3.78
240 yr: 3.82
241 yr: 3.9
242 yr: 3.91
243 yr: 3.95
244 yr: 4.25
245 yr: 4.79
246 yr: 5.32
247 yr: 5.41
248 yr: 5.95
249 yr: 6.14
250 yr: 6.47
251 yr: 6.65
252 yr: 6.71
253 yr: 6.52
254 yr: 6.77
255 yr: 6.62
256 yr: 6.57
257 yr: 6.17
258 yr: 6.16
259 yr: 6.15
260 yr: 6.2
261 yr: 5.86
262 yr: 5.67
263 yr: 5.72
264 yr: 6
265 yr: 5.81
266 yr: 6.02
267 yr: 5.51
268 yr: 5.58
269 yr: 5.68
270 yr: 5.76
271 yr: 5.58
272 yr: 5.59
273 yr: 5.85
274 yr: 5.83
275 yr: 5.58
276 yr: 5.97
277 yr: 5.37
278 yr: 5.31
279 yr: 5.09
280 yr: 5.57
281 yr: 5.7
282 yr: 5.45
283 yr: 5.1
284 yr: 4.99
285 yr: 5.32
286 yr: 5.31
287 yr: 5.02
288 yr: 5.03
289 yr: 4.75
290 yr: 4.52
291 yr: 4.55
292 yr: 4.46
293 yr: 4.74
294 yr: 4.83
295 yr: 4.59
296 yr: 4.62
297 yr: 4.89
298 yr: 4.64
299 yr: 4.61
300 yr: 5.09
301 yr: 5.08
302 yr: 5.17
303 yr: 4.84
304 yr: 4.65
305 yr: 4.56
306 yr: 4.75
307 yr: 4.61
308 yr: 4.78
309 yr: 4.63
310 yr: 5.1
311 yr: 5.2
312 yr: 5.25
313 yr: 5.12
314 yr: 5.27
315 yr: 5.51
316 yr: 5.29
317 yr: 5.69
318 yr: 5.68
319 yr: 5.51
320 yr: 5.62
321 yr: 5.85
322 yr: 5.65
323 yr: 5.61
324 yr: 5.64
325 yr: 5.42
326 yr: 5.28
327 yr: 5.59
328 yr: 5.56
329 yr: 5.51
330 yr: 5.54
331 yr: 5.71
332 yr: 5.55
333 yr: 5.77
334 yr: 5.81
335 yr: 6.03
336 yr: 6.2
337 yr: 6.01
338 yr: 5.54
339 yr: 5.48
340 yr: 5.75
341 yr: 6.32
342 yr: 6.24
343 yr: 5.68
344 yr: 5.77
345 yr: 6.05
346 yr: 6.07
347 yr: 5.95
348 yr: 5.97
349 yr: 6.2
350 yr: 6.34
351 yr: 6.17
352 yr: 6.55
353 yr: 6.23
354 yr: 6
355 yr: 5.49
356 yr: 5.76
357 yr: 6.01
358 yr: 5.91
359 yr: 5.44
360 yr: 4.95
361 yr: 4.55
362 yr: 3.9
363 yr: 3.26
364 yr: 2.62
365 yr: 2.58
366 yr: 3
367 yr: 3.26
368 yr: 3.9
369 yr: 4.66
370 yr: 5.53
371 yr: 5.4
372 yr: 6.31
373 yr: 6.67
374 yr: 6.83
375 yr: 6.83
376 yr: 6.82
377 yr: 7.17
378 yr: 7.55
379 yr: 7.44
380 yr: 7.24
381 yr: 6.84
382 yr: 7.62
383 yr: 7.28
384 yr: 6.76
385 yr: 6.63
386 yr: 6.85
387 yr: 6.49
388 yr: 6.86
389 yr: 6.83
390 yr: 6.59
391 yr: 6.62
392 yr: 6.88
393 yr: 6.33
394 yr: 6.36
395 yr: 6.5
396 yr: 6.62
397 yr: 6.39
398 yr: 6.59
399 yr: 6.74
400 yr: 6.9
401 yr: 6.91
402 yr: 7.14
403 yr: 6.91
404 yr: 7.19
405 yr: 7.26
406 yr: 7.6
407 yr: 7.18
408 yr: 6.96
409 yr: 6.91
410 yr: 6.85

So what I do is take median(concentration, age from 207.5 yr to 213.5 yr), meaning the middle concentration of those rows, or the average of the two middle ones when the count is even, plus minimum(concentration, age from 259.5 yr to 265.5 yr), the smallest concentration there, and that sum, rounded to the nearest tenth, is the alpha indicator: 11.4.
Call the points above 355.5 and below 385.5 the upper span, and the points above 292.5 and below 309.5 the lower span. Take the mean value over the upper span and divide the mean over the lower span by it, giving 0.85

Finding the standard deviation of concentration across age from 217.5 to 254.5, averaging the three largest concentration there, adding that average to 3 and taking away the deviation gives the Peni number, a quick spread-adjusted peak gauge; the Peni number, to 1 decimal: 8.8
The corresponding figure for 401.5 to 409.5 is 10.1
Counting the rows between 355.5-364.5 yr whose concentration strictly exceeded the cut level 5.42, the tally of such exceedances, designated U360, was 4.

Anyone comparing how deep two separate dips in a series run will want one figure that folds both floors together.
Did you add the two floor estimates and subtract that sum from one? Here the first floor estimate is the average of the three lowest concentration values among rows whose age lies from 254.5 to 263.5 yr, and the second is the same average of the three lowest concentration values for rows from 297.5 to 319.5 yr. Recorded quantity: -9.3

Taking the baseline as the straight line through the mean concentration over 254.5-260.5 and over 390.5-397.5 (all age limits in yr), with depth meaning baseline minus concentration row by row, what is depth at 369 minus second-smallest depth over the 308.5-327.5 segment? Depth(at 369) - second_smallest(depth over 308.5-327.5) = 1.1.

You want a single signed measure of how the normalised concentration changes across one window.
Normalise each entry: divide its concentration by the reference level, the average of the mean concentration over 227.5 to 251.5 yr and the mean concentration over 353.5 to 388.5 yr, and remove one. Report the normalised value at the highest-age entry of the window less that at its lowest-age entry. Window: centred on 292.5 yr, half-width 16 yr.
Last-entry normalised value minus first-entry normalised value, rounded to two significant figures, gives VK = -0.11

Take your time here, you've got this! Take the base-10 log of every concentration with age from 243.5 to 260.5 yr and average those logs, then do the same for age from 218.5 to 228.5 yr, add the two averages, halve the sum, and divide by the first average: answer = 0.959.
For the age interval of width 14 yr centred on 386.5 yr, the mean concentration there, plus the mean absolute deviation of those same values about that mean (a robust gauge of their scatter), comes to 7.08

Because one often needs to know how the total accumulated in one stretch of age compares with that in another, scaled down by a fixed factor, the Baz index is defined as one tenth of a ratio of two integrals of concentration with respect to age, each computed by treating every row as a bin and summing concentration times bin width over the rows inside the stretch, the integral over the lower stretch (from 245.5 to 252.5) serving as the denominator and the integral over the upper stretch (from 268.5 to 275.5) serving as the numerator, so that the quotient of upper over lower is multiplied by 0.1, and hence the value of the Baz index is 0.09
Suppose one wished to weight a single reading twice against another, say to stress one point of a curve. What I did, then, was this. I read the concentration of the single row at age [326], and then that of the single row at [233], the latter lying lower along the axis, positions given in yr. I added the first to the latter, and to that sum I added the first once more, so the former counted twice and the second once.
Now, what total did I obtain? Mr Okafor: 15.0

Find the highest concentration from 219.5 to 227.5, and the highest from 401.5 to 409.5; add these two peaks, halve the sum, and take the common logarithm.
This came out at 0.815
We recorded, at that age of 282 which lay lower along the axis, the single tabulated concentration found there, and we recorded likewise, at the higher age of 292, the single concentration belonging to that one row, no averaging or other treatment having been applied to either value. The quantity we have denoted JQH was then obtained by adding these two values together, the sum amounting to 9.9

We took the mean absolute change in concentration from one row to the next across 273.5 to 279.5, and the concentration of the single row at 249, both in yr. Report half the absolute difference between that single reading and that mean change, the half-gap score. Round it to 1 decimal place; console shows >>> 2.9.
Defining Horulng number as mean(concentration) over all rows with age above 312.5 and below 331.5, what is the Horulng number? 5.5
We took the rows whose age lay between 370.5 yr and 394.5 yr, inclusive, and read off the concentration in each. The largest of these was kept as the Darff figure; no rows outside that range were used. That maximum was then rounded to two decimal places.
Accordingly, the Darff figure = 7.62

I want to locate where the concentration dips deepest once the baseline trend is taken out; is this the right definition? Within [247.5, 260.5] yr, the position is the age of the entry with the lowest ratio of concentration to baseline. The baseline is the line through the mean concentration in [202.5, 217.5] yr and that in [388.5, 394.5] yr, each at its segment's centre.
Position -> 248 yr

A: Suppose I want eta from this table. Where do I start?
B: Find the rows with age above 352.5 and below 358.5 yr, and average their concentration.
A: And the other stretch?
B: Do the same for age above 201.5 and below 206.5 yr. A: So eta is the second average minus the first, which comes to 0.0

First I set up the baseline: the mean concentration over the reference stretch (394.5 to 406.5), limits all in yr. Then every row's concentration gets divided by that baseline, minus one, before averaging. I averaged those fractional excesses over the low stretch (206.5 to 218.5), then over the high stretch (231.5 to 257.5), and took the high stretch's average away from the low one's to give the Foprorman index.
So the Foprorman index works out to 0.08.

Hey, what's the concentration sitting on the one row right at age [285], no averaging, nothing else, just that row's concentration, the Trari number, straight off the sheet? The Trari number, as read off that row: 5.32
